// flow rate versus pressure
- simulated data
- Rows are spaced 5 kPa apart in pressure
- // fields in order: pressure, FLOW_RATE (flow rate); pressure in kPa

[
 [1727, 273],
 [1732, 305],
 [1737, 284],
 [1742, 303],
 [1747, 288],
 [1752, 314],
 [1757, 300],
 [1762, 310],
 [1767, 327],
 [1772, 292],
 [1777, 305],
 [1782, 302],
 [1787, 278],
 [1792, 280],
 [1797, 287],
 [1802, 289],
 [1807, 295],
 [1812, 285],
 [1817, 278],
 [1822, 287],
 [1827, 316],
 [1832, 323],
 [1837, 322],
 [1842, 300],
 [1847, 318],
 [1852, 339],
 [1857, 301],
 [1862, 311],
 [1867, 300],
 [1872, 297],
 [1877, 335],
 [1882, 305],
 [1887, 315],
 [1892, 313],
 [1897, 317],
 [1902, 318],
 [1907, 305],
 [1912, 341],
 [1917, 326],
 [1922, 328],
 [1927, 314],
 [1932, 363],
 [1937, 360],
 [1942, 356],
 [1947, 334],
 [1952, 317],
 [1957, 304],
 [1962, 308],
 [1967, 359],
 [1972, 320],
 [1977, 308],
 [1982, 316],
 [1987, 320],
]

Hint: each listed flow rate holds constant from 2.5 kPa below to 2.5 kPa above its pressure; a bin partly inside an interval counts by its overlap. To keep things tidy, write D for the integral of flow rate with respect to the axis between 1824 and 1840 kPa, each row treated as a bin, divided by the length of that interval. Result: 319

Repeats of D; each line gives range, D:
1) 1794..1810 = 290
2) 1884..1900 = 315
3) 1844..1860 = 318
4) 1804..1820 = 286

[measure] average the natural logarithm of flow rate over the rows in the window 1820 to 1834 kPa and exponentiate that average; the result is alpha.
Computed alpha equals 308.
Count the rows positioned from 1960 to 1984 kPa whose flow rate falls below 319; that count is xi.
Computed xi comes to 3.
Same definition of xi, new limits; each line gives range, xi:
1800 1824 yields 5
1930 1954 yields 1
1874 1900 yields 4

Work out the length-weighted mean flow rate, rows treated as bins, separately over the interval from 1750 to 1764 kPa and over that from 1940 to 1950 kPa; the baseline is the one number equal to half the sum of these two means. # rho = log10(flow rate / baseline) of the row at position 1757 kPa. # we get -0.035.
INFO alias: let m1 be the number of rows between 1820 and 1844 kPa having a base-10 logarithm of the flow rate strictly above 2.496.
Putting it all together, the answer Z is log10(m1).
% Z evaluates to 0.48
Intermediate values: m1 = 3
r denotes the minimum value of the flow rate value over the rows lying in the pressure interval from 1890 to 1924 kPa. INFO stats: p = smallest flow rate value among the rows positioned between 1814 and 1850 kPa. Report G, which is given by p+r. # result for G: 583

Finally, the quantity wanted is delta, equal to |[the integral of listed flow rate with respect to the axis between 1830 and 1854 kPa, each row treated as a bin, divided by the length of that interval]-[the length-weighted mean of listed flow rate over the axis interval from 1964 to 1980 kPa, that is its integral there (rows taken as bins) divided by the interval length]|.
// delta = 8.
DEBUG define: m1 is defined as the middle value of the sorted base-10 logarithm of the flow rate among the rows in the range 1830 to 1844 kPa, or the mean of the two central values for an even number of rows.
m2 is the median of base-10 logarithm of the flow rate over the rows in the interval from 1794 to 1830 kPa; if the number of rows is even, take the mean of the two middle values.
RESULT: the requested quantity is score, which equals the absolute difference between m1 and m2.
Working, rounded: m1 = 2.51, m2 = 2.46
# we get 0.050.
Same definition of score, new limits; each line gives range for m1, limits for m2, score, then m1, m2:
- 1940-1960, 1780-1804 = 0.055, 2.51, 2.46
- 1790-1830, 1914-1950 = 0.066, 2.46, 2.52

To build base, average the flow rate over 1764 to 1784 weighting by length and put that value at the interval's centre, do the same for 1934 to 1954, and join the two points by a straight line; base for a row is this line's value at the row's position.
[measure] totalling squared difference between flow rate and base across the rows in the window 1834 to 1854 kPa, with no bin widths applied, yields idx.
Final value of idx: 716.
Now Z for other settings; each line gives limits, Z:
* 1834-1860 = 0.48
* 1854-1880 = 0.00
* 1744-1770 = 0.30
